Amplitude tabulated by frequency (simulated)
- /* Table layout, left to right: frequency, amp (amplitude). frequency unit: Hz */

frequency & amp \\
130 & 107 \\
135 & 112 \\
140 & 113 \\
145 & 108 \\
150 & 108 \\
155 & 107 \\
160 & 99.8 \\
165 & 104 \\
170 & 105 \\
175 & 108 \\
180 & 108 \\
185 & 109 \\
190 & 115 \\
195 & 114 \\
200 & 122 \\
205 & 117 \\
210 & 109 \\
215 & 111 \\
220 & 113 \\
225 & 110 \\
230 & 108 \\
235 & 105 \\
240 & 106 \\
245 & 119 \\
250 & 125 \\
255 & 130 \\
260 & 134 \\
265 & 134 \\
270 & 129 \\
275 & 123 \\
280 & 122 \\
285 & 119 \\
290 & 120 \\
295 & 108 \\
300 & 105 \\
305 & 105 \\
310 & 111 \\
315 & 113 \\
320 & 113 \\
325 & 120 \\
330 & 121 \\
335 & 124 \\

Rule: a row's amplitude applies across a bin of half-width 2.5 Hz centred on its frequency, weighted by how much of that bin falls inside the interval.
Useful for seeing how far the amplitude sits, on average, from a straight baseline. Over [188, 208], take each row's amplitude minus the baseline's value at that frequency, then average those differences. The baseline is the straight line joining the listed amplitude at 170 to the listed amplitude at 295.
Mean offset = 11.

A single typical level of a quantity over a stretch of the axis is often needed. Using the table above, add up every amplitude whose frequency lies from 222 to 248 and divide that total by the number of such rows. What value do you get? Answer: 110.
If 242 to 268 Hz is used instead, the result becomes 128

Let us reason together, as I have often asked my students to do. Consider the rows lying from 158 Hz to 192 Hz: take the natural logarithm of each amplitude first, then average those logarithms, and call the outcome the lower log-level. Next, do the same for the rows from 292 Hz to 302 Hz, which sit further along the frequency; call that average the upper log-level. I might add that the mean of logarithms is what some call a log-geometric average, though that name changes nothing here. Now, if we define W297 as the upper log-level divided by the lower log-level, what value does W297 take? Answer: 1.00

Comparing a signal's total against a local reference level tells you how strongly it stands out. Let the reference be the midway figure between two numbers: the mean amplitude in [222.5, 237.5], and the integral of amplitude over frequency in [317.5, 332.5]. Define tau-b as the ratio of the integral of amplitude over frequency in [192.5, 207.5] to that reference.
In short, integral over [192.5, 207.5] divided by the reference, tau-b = 1.88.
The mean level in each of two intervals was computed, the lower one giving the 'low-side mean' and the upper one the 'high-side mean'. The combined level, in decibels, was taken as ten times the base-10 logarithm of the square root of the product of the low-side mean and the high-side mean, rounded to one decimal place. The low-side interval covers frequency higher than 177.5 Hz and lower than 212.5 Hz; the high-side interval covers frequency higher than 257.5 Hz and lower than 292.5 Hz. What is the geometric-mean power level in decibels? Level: 20.8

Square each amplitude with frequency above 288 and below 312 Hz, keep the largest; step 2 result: 14400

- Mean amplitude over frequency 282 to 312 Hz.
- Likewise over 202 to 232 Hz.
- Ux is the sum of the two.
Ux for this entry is 223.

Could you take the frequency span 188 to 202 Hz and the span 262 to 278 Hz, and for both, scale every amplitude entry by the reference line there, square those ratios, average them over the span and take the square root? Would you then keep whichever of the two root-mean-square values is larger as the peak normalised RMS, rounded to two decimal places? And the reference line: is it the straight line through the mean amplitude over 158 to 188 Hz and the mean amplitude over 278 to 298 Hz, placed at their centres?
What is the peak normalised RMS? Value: 1.12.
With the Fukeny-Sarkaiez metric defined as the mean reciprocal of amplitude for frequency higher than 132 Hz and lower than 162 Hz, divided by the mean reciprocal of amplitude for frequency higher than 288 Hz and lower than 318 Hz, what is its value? 1.02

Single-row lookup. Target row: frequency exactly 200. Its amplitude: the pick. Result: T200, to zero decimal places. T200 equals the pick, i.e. 122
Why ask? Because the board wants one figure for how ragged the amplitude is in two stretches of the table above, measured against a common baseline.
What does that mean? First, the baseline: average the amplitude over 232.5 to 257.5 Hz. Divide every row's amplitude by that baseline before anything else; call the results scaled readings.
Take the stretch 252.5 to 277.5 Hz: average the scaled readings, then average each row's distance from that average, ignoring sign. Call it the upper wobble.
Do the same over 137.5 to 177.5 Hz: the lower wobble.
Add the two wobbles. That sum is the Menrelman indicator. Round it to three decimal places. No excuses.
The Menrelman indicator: 0.051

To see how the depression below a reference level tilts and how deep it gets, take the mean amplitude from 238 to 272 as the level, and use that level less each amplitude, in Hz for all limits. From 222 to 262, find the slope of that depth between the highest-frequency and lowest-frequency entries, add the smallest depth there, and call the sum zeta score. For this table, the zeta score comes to -9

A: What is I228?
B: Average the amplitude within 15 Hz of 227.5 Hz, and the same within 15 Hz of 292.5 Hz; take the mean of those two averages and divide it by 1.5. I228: 74.0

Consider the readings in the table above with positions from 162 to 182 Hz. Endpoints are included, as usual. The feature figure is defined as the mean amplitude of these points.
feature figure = 106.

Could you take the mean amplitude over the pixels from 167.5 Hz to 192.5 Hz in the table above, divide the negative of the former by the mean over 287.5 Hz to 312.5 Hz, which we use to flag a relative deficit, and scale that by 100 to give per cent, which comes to -99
